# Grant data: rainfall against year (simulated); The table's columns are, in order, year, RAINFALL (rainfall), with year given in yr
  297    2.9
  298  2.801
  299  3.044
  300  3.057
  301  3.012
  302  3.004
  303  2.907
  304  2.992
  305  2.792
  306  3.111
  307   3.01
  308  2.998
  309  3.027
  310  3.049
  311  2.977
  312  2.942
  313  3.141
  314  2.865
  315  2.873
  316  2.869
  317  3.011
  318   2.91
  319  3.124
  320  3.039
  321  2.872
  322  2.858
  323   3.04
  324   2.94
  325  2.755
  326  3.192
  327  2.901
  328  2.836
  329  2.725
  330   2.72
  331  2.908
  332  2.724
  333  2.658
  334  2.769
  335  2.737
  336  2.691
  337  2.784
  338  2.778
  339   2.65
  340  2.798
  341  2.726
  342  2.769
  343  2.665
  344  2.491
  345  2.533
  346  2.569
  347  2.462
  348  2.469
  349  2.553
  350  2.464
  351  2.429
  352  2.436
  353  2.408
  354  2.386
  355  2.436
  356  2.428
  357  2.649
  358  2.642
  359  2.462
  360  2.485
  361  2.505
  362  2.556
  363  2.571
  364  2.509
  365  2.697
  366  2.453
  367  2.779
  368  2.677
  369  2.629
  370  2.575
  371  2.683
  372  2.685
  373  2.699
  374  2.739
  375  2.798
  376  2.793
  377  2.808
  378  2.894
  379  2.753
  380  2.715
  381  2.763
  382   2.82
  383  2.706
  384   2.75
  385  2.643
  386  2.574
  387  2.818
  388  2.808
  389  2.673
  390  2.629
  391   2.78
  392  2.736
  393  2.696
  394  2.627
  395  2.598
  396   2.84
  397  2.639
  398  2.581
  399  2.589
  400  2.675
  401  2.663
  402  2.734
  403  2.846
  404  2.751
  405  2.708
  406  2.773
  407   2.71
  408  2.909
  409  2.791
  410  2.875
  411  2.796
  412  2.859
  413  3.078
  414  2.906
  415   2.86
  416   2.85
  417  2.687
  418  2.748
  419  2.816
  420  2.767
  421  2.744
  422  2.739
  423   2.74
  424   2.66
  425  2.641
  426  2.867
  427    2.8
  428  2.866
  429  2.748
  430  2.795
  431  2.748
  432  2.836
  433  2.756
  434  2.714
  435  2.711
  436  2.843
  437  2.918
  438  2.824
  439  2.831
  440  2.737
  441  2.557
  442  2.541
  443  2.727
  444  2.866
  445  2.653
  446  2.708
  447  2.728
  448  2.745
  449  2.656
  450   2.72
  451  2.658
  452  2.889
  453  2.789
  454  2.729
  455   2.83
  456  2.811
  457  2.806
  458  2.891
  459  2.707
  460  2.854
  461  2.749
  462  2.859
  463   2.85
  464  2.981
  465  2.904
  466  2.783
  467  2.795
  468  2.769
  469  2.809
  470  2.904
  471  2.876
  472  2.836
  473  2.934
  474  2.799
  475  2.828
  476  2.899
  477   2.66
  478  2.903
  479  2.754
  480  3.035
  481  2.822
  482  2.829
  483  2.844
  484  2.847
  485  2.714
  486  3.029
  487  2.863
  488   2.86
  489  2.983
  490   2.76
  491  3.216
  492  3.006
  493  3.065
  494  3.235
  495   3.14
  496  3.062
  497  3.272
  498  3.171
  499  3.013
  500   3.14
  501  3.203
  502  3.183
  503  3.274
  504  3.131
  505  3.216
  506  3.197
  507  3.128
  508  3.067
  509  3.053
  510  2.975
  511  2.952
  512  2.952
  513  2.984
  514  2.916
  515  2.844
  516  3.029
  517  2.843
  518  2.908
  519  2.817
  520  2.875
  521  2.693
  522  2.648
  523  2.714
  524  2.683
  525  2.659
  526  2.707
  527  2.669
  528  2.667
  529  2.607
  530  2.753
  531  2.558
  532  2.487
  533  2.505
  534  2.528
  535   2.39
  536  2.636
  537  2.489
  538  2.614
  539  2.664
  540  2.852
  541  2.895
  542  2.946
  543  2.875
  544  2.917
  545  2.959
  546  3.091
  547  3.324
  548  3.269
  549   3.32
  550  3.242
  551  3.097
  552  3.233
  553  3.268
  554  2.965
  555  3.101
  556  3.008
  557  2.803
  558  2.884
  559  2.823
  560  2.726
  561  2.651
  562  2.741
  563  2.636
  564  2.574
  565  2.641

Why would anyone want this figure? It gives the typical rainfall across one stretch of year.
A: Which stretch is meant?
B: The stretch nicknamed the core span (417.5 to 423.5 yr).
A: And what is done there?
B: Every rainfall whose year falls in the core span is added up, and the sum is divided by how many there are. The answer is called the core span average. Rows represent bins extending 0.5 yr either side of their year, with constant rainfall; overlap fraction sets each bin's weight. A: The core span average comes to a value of 2.76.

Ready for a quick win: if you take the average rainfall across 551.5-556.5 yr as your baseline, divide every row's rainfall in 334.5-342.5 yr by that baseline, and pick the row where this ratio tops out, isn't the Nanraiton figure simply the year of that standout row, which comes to 340 yr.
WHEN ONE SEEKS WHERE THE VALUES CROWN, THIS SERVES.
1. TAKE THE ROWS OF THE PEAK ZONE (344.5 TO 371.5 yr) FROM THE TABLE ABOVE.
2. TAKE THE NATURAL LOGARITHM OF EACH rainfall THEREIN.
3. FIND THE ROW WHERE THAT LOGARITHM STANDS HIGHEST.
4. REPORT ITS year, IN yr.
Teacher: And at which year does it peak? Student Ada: 367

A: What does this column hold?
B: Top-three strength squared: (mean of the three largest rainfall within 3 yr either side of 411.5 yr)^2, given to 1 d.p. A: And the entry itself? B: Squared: 8.7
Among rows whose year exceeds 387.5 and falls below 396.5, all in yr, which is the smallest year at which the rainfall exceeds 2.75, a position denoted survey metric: 388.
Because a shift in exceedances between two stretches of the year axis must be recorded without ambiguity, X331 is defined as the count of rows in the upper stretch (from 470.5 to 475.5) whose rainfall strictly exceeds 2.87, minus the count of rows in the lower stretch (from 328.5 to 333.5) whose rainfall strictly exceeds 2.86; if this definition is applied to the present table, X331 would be 1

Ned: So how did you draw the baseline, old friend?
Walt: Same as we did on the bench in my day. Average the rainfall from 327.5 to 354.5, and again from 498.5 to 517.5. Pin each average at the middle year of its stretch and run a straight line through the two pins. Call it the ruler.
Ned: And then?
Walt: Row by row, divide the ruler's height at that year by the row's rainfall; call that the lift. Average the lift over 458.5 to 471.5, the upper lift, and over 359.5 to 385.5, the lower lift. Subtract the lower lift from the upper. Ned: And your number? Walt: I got 0.027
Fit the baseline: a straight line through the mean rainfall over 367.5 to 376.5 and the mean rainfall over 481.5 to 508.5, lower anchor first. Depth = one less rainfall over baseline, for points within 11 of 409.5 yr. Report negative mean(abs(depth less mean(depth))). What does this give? -0.027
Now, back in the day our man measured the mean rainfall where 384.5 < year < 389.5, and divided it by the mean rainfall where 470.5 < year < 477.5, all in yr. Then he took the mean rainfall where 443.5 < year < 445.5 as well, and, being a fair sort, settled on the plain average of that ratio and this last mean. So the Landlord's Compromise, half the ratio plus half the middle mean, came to 1.86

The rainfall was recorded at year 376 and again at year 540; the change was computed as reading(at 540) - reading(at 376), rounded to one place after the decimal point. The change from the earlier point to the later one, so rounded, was 0.1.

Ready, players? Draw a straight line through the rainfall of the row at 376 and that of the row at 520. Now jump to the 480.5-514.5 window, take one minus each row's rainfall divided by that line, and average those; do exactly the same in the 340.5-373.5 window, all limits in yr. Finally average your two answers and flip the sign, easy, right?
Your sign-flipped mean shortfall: -0.01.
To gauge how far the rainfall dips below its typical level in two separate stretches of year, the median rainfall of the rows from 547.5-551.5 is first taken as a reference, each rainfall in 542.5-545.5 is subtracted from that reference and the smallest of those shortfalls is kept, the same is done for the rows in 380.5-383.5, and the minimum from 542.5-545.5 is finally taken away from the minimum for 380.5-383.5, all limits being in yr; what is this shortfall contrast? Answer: 0.14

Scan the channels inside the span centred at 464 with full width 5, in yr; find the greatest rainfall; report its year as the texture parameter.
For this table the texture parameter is 464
